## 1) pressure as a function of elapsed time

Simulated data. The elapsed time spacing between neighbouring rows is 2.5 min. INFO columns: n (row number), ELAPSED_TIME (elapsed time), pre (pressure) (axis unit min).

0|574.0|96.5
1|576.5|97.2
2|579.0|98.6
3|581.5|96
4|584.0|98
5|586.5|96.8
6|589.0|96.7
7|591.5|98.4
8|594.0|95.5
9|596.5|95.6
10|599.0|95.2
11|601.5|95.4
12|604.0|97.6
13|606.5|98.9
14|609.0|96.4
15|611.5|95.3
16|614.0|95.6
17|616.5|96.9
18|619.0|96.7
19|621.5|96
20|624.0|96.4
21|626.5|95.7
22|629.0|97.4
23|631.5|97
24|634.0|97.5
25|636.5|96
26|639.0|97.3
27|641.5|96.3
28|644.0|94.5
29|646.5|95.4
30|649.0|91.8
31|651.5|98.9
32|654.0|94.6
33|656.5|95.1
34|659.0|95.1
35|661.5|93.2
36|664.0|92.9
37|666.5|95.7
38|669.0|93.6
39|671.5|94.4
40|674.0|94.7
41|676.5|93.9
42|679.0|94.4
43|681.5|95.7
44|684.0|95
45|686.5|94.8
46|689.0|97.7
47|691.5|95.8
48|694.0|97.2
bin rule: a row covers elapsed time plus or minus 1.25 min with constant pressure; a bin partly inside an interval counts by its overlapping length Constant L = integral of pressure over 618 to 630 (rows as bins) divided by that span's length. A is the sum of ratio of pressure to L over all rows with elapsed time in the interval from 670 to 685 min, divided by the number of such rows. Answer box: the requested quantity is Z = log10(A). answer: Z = -0.008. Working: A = 0.98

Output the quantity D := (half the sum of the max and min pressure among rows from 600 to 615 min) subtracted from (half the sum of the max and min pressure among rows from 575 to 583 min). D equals 0.2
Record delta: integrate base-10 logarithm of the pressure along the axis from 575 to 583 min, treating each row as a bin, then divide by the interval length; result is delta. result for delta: 1.99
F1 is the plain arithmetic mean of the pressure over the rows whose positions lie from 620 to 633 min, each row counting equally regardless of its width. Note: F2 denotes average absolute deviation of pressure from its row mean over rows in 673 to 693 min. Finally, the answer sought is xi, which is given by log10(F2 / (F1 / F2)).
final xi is -2.11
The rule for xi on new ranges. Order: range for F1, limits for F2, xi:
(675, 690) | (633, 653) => -1.60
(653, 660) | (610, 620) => -2.32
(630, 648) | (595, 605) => -2.15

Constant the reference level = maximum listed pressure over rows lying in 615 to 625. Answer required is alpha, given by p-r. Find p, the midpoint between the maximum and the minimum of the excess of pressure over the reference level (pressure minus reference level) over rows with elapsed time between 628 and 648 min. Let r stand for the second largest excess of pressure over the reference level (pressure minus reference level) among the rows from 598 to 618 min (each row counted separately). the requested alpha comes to -1.6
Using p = -0.9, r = 0.7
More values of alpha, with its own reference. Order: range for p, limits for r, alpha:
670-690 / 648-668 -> 0.1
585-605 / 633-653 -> -0.7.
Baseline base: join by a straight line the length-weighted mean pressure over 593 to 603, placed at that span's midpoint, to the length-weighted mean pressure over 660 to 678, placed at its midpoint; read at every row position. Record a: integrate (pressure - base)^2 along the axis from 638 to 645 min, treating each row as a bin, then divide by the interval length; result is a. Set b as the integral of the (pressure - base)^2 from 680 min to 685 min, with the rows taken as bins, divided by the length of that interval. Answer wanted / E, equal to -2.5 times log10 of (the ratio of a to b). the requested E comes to -0.31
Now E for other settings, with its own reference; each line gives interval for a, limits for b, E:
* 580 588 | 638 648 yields 0.18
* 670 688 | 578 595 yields 1.07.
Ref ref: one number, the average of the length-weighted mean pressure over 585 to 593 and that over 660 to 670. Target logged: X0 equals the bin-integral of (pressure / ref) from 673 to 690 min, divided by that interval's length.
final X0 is 1.00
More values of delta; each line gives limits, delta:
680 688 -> 1.98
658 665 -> 1.97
